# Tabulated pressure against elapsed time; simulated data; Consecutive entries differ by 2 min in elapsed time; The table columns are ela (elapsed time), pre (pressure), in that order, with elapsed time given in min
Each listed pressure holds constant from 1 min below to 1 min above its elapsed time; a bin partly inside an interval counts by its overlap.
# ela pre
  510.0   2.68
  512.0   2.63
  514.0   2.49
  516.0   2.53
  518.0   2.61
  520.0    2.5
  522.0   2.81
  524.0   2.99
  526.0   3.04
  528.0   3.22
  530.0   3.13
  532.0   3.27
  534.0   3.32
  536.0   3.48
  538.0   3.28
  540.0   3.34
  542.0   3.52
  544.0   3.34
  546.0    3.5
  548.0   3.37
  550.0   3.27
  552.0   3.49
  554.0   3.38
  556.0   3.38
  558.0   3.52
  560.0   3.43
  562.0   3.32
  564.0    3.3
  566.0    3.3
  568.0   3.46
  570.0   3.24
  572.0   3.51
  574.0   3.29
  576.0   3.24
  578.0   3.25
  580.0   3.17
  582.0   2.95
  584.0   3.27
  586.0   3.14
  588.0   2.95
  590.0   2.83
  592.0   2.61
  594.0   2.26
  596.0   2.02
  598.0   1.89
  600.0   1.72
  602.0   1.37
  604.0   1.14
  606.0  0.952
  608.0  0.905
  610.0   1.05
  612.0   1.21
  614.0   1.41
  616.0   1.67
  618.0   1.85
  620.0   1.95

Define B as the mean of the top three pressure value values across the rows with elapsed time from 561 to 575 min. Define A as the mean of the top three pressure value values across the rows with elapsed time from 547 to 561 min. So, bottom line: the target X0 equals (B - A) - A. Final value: -3.5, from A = 3.48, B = 3.4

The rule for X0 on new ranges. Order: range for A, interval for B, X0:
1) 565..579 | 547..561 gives -3.4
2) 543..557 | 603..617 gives -5.5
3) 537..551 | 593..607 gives -4.9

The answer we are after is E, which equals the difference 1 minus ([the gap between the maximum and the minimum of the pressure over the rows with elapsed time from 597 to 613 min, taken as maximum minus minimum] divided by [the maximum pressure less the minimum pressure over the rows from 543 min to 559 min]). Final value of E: -2.94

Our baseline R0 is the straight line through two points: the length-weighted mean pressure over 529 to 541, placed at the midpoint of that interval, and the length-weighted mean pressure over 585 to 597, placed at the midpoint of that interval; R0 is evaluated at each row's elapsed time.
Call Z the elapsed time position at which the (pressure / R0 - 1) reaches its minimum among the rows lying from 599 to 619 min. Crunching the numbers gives 608.0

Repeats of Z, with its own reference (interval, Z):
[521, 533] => 522.0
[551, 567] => 554.0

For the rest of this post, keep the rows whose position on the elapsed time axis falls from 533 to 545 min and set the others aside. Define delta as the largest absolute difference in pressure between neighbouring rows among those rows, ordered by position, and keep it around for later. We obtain 0.20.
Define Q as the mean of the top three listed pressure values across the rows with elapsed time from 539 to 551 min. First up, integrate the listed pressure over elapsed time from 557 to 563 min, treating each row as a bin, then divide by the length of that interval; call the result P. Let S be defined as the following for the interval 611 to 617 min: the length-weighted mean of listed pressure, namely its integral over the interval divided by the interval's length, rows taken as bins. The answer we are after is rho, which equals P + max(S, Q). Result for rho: 6.9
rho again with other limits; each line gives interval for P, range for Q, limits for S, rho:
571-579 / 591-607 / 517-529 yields 6.2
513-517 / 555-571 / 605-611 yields 6.0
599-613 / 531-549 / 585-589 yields 4.7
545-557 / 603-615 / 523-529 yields 6.5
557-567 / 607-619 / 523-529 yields 6.5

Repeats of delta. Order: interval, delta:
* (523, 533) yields 0.18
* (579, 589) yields 0.32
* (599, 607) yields 0.35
